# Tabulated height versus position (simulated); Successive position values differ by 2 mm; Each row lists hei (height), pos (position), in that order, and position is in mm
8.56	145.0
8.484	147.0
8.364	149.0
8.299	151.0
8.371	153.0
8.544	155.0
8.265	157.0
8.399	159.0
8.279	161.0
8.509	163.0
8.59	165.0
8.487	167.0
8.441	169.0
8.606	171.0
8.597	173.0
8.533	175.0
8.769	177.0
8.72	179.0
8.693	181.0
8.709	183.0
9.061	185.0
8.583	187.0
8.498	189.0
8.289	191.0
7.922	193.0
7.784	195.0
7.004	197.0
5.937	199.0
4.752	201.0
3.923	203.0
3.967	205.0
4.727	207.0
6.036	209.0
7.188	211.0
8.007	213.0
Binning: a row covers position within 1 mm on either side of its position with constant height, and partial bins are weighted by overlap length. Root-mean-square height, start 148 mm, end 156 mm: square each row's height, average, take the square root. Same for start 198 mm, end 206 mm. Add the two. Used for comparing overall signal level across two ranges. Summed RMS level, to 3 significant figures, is 13.1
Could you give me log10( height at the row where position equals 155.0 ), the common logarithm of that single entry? 0.932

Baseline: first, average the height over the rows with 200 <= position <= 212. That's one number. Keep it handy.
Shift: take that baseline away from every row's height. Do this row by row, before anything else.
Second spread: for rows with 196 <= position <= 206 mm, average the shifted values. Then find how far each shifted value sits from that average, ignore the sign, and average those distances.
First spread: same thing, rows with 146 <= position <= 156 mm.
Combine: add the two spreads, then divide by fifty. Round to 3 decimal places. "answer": 0.023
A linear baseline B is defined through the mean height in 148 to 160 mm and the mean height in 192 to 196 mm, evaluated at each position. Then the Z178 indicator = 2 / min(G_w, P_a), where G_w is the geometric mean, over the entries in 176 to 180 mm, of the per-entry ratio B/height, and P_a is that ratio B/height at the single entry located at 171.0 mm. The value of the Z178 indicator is 2.17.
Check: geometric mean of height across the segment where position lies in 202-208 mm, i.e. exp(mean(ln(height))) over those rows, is 4.2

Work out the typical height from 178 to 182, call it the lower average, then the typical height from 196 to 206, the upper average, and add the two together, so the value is 14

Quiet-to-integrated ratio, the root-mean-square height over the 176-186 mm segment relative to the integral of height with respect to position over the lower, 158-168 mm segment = 0.104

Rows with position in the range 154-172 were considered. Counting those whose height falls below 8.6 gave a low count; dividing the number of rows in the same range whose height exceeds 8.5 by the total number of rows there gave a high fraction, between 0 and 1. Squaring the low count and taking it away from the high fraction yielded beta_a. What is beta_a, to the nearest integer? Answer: -64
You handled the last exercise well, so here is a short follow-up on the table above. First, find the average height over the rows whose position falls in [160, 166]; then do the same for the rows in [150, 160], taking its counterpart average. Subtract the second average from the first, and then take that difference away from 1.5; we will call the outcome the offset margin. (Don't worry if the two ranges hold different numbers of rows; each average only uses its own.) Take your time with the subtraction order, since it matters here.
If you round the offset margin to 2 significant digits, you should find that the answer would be 1.4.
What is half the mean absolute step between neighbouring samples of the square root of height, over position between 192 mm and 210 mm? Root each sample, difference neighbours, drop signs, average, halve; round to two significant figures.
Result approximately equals 0.082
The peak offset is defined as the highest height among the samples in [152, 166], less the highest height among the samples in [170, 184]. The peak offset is -0.18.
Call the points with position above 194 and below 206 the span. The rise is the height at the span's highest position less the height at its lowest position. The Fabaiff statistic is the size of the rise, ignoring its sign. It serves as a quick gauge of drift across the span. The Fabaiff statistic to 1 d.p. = 3.8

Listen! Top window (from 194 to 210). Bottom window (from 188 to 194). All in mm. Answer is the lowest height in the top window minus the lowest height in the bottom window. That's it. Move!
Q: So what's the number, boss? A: -4.0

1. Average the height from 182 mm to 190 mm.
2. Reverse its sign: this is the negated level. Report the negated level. -8.7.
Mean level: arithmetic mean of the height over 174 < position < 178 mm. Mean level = 8.65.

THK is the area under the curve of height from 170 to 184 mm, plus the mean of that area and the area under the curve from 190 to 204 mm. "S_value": 227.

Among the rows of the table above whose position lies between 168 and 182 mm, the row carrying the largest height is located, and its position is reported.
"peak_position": 177.0 mm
